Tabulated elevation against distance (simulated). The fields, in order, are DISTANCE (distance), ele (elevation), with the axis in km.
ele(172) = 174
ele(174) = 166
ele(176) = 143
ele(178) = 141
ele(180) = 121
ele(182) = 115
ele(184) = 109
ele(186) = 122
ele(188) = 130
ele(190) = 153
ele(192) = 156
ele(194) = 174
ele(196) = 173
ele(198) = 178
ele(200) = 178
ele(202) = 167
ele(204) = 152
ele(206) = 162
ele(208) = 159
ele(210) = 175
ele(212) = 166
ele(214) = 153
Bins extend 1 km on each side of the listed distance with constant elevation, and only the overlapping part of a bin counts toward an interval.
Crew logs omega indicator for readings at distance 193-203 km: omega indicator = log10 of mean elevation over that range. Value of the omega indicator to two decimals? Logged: 2.24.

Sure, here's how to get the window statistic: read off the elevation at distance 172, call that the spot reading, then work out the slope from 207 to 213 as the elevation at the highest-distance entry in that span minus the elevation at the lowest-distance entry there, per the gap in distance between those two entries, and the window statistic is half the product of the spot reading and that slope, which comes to 152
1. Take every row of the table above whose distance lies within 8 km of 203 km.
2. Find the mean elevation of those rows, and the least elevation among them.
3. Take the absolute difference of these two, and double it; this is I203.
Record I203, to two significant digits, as 32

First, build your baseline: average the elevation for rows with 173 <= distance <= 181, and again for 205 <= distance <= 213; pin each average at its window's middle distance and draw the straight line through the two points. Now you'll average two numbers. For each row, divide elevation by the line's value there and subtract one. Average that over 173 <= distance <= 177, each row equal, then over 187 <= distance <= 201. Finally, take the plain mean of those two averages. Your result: 0.07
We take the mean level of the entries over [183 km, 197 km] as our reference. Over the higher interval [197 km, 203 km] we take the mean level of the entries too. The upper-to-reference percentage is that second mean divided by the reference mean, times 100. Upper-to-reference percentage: 120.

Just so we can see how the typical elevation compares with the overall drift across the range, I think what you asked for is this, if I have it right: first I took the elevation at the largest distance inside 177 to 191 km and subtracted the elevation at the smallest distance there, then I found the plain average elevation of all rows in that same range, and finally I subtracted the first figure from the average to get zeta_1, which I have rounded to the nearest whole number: 115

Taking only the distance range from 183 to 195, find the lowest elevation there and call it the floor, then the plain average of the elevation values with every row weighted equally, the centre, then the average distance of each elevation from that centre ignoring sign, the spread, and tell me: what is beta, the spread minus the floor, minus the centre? -229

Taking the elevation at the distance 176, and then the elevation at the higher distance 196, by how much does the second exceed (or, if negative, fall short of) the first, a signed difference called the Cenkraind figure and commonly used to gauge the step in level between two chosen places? 30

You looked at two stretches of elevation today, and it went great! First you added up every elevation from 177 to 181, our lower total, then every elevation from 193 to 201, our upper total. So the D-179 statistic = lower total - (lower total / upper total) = 262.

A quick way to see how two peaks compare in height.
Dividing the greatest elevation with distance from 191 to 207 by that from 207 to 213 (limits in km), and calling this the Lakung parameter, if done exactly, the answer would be 1.02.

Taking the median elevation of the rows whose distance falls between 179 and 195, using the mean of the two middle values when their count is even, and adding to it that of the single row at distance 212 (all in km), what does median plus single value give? 292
